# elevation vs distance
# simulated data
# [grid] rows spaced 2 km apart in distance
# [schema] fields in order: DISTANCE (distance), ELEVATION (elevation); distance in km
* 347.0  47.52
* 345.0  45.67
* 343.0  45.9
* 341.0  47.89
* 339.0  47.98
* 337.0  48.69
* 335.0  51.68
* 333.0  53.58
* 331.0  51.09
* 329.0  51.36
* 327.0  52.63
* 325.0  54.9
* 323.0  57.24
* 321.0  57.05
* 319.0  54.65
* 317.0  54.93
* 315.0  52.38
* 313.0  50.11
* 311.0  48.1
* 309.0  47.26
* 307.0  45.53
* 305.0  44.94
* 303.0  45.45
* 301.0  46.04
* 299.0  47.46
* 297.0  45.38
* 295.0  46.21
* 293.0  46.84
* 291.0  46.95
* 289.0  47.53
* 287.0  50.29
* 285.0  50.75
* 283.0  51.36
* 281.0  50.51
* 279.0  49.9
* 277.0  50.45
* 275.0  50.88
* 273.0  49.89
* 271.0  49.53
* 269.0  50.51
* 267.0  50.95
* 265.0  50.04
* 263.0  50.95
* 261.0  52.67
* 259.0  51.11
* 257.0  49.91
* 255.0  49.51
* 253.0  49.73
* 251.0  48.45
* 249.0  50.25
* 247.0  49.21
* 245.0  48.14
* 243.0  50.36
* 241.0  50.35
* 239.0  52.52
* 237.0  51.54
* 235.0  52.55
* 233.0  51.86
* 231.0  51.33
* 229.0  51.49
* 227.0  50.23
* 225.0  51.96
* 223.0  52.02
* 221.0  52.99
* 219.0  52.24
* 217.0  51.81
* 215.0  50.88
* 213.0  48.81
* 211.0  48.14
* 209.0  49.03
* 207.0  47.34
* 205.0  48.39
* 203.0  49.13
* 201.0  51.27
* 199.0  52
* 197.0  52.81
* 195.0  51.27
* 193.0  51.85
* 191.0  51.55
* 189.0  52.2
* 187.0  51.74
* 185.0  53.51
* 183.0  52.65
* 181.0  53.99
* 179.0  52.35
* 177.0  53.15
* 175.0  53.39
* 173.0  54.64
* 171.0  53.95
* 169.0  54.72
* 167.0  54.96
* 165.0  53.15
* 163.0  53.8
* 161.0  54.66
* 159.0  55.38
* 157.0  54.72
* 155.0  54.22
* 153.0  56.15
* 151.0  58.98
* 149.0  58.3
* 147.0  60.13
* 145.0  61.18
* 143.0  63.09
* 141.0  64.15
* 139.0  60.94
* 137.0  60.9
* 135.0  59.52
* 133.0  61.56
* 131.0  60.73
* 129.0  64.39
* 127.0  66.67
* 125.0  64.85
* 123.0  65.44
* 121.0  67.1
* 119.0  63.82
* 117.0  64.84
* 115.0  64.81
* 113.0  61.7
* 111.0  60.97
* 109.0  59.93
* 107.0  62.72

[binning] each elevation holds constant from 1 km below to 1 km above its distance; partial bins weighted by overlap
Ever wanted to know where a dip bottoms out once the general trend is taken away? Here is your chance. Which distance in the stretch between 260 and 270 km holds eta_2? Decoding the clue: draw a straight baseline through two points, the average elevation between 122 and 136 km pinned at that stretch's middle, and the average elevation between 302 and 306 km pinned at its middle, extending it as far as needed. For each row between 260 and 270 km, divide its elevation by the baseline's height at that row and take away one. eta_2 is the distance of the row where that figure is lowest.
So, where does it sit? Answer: 265.0 km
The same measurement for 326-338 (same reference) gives 337.0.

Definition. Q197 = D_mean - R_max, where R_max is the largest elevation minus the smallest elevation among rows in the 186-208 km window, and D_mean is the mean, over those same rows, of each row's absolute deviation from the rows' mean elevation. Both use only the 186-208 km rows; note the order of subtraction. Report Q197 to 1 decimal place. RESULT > -4.1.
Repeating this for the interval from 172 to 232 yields -5.9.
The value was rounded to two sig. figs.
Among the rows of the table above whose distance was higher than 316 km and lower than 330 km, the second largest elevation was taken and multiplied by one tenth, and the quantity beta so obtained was 5.7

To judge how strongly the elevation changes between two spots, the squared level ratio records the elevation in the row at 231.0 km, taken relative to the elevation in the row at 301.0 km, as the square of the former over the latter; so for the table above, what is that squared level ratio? 1.24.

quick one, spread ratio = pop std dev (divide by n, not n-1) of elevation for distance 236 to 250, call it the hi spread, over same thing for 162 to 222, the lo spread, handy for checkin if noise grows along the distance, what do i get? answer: 0.7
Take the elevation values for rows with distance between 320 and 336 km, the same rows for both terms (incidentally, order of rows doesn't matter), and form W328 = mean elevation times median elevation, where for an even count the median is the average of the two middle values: 2851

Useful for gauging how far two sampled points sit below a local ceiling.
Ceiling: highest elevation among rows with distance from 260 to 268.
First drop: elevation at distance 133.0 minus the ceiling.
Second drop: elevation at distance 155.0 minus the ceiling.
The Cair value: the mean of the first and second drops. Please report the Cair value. 5.2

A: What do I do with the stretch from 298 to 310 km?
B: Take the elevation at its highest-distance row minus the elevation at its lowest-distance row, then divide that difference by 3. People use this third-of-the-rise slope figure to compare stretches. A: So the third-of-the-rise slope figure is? -0.1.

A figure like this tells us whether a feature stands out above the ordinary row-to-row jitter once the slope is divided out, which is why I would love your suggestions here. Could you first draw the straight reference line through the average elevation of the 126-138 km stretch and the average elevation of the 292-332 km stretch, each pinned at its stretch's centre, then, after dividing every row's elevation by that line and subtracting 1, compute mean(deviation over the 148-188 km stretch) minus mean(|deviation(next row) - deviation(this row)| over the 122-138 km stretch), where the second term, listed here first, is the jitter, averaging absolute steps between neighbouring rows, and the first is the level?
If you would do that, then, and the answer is -0.12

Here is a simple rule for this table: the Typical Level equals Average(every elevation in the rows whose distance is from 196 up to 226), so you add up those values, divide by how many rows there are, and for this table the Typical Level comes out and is 51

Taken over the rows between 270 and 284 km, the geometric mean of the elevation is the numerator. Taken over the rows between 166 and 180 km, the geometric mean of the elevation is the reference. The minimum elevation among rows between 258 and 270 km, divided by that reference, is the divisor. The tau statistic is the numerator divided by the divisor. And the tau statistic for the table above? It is 54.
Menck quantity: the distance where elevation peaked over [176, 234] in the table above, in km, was 181.0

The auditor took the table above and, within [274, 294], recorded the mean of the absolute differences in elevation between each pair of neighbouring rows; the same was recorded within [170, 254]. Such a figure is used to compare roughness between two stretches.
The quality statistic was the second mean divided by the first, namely 1.32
